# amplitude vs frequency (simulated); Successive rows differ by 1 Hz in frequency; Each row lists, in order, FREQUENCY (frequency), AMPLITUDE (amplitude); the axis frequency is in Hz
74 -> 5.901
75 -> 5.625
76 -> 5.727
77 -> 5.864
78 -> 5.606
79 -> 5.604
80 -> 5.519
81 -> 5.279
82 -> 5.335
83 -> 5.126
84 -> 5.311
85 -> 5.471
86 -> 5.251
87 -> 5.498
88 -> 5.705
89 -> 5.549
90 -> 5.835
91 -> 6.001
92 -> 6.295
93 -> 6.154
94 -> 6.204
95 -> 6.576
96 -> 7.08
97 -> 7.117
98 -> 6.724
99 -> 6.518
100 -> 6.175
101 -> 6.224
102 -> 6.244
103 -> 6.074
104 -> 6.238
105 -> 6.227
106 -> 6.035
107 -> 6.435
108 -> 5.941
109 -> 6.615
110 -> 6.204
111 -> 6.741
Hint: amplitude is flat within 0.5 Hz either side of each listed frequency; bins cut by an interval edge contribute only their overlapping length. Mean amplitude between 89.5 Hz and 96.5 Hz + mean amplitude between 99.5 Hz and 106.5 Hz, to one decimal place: 12.5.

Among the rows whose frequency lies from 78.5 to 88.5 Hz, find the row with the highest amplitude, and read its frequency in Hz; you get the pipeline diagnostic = 88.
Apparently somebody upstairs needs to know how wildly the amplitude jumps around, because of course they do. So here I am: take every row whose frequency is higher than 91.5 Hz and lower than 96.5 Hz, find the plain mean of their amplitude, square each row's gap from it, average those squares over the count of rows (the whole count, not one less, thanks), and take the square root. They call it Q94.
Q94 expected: 0.34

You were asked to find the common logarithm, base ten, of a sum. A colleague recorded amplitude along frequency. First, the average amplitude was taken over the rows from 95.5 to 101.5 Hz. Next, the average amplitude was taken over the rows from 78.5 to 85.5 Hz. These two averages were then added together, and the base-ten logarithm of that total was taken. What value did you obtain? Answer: 1.08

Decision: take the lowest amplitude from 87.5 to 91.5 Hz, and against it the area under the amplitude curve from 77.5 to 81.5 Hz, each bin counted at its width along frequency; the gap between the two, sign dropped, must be 16.5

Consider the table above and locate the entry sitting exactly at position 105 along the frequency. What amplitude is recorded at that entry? 6.227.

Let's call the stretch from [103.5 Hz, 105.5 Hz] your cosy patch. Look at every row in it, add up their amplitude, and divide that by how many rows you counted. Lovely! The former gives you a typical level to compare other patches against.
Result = 6.2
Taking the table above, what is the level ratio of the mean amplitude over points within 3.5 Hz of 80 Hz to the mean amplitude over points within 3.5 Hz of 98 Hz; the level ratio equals 0.83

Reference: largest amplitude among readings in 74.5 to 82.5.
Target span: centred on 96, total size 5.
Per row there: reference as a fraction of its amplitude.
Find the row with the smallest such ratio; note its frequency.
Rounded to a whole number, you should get 97 Hz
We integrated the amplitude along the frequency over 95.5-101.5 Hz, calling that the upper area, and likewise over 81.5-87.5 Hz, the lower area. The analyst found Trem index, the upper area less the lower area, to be 7.8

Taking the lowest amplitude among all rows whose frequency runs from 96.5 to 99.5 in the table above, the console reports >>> 6.518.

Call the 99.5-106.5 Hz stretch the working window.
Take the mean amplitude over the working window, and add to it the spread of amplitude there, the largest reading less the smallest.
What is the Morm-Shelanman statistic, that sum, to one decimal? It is 6.4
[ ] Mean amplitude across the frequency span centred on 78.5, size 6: 5.60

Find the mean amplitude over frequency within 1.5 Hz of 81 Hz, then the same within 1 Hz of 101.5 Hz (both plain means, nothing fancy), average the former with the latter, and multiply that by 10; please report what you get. 58.1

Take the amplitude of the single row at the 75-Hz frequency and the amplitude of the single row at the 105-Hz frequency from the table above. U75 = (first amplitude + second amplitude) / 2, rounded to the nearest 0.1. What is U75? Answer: 5.9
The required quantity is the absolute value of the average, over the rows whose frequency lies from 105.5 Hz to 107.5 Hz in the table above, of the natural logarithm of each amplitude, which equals 1.83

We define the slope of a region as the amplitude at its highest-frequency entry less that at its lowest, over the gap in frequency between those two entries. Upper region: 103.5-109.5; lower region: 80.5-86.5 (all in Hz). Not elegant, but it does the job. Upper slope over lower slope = -13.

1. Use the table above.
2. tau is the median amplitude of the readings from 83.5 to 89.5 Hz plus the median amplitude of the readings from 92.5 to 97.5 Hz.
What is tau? 12.1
